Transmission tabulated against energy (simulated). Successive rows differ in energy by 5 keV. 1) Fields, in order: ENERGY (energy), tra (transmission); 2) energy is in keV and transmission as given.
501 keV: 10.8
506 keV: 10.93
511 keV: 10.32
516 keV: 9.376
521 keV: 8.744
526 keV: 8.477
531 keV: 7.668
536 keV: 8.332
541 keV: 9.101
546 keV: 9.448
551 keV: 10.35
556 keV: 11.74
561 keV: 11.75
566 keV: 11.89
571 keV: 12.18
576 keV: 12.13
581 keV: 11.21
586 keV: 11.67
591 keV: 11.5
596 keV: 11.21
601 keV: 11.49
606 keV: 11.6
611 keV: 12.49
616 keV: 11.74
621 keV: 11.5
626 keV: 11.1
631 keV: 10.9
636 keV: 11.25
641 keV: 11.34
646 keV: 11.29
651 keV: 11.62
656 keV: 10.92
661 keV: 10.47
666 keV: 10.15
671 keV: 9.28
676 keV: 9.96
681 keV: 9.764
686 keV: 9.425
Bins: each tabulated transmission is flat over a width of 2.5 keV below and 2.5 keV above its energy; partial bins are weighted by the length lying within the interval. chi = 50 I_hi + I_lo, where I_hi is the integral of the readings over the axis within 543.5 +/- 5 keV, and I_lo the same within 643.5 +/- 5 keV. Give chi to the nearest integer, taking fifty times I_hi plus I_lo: 4750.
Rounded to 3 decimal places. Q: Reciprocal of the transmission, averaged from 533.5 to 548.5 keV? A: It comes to 0.112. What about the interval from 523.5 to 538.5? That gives 0.123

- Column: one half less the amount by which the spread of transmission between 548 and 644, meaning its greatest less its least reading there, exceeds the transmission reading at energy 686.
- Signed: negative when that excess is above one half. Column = 7.8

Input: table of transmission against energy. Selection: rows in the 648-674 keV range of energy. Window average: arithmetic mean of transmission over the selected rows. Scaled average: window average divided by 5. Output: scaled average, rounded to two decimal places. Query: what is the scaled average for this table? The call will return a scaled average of 2.10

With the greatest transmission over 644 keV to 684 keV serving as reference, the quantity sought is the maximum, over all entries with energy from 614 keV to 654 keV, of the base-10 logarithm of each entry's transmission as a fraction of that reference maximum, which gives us 0.00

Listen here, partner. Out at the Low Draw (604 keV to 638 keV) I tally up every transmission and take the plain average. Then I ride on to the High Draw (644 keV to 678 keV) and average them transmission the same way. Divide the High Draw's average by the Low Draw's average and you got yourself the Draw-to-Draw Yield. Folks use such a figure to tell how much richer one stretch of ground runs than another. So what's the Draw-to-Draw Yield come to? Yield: 0.91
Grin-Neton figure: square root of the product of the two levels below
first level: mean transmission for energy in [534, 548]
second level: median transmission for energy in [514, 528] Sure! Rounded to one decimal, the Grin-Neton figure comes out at 8.9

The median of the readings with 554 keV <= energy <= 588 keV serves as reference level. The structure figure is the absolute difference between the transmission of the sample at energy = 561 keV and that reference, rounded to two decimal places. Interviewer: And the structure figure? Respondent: 0.00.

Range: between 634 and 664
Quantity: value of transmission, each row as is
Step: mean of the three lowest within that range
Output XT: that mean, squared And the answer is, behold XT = 118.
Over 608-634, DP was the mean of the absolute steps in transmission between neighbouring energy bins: 0.40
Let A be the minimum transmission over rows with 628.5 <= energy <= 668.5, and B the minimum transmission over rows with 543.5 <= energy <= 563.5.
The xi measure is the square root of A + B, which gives 4.43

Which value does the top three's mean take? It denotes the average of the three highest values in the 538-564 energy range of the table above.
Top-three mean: 11.3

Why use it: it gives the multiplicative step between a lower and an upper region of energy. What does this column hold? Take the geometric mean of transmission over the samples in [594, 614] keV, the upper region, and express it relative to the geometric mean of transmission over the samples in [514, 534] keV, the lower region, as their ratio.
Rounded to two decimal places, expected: 1.37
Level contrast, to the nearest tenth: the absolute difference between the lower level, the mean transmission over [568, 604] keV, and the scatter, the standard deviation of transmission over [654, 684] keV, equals 11.1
